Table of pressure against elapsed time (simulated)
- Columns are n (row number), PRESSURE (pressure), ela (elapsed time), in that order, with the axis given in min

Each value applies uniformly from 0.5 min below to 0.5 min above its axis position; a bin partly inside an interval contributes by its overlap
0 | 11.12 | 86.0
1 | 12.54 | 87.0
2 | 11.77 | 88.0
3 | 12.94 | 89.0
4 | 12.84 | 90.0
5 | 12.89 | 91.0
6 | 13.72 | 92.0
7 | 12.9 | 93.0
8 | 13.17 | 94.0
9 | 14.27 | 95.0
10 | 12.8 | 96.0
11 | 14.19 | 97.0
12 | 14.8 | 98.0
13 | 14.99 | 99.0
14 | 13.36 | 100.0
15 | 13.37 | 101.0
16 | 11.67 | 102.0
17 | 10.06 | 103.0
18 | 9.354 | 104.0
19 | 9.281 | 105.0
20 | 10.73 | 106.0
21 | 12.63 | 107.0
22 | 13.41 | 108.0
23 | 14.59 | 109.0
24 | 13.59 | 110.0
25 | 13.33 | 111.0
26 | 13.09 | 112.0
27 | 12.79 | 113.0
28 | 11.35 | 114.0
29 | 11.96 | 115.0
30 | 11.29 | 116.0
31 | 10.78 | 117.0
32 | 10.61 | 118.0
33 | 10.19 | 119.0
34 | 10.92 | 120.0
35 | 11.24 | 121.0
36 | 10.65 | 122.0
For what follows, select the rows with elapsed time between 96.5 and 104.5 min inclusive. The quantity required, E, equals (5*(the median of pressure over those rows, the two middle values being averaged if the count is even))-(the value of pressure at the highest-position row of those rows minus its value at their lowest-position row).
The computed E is 72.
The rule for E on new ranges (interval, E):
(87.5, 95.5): 62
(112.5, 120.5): 57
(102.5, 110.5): 55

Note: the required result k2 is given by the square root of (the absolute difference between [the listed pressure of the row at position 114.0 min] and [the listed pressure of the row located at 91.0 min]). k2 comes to 1.2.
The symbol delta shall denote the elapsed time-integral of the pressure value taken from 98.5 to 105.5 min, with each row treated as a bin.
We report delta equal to 82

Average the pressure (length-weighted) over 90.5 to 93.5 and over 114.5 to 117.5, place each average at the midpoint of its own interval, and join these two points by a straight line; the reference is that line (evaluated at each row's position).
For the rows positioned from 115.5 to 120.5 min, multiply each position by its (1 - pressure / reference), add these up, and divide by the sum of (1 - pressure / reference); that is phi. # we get 118.3 min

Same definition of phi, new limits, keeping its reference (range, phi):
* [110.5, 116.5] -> 112.2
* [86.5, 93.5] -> 88.1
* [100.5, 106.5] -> 104.5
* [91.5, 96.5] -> 94.2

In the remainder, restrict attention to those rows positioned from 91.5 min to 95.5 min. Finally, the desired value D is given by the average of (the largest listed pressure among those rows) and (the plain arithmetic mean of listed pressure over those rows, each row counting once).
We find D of 13.9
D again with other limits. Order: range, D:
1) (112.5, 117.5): 12.2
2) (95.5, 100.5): 14.5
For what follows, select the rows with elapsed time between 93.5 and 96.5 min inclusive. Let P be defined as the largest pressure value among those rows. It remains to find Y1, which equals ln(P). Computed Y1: 2.66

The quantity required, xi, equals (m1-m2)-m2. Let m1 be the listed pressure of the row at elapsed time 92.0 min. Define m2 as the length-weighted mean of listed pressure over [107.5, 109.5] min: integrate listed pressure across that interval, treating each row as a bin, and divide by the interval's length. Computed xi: -14.3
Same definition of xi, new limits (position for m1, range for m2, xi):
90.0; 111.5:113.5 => -13.0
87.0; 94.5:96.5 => -14.5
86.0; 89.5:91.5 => -14.6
